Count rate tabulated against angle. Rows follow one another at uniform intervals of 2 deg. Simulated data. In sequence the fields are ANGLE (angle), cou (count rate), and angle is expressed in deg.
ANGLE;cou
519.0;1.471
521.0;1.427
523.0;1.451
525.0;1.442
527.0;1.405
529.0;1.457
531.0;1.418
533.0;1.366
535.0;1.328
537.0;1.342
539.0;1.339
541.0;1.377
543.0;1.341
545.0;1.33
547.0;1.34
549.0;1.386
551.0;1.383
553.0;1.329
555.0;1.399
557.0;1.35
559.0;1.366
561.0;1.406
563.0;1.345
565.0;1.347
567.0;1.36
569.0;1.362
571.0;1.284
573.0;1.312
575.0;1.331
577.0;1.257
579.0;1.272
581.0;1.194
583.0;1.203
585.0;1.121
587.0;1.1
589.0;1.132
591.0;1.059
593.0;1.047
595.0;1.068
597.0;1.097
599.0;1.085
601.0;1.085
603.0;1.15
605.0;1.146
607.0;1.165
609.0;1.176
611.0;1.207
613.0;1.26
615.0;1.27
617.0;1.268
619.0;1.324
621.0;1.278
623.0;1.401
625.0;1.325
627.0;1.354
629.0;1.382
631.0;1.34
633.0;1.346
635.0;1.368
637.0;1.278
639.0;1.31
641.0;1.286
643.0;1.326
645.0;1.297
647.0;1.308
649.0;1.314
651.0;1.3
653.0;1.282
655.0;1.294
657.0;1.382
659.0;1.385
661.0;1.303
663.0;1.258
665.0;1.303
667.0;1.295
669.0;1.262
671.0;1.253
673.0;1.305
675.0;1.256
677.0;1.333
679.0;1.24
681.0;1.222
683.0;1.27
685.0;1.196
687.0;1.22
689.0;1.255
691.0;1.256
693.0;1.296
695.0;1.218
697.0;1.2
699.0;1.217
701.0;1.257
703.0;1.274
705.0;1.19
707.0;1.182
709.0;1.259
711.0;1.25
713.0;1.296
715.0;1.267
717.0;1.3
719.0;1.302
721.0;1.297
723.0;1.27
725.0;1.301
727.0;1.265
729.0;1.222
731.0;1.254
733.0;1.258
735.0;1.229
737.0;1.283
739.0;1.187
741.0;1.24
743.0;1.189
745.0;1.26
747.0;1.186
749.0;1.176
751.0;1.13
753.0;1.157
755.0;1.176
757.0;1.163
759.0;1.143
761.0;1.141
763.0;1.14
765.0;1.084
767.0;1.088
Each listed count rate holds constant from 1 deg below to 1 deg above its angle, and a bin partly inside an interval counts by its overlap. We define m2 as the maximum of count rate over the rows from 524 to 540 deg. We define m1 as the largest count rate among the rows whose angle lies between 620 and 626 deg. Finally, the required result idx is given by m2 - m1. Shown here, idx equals 0.06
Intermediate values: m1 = 1.401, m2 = 1.457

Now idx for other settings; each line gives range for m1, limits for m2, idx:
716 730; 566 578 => 0.06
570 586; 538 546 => 0.05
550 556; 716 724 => -0.10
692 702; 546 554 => 0.09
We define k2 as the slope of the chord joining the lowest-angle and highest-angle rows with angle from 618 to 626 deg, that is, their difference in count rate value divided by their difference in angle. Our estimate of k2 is 0.000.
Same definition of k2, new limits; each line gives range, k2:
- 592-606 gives 0.008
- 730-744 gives -0.005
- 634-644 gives -0.005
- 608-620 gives 0.015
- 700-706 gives -0.017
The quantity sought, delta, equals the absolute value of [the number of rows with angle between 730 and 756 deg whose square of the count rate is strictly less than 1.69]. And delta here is 13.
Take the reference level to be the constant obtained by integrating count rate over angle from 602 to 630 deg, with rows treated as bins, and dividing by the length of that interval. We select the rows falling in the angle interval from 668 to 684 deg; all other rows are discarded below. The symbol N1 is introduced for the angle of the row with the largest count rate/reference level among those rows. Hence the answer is 677.0 deg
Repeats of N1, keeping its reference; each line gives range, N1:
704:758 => 719.0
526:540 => 529.0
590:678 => 623.0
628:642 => 629.0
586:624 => 623.0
